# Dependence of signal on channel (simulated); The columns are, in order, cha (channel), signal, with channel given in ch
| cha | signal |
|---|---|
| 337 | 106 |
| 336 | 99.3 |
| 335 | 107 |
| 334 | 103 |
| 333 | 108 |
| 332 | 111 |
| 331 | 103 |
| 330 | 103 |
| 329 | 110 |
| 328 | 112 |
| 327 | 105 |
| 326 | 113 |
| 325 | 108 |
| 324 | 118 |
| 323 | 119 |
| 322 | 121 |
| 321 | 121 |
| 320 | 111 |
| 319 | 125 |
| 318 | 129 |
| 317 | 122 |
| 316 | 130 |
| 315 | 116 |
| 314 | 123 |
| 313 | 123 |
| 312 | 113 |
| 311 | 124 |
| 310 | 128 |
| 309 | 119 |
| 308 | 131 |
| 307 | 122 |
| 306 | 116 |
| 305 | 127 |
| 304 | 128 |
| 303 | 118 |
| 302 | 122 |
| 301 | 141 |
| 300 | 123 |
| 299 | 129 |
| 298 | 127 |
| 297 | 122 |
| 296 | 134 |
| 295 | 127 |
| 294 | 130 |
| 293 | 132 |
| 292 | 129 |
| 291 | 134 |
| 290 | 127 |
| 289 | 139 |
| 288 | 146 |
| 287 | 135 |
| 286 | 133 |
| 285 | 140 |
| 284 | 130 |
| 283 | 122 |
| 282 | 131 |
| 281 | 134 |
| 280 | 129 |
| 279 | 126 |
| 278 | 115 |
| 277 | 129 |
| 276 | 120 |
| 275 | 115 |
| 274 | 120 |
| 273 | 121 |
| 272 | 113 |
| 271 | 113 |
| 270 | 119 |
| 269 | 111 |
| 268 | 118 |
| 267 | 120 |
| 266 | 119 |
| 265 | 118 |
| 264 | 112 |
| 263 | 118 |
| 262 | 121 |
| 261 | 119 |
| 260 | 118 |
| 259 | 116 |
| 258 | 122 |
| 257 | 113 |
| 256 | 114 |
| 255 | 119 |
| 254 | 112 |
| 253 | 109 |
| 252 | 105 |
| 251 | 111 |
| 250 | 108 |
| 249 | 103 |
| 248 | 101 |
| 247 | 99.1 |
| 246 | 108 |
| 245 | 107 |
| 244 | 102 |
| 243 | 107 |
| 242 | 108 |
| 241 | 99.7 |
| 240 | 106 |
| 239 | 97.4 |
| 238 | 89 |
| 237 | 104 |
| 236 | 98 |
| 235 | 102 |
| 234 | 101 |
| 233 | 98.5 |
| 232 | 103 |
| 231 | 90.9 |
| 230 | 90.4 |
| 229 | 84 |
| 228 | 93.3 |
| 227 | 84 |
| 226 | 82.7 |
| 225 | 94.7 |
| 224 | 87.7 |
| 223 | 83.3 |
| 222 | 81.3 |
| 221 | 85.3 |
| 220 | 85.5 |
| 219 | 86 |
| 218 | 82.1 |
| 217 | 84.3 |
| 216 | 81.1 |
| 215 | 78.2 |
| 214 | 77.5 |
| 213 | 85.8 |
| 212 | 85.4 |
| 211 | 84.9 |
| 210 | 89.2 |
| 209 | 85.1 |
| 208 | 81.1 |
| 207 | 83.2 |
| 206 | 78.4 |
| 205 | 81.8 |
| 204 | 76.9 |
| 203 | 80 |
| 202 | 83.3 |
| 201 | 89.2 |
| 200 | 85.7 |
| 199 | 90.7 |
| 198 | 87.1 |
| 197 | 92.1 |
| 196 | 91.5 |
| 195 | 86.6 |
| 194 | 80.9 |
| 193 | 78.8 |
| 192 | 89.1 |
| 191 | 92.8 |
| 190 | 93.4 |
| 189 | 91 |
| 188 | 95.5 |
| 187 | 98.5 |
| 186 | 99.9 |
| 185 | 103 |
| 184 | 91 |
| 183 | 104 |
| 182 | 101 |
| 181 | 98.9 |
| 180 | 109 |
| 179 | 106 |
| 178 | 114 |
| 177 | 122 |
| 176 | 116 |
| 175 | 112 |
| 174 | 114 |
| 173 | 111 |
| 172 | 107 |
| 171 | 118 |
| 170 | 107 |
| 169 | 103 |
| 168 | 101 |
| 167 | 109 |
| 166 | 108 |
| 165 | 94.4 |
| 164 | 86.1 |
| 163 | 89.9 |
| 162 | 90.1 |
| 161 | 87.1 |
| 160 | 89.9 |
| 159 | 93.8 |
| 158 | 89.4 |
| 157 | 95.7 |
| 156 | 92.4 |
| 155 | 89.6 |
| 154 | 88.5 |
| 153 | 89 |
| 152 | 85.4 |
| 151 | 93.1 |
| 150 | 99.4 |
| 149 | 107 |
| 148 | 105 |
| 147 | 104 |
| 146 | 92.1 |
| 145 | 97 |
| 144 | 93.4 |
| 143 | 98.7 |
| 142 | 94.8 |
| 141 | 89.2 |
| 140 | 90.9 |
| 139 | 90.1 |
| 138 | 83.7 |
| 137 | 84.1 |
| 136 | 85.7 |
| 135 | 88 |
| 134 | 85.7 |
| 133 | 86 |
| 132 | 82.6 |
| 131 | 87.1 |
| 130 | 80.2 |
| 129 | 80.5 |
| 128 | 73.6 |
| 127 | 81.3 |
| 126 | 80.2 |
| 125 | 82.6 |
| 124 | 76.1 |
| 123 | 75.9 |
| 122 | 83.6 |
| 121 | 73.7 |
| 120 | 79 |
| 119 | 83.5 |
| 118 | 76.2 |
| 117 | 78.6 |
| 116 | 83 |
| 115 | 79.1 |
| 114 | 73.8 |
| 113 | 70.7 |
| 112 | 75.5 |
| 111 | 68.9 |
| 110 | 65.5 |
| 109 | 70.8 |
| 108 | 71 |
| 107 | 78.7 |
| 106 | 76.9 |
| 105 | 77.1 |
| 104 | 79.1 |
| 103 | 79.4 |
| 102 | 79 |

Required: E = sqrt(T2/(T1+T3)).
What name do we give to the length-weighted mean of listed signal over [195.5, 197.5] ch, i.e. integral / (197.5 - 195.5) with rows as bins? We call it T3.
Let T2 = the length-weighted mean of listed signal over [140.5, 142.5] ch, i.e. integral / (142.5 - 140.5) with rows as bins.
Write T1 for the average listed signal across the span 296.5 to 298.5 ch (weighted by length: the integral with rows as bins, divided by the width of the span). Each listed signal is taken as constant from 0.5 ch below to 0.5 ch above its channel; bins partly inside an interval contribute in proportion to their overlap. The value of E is 0.65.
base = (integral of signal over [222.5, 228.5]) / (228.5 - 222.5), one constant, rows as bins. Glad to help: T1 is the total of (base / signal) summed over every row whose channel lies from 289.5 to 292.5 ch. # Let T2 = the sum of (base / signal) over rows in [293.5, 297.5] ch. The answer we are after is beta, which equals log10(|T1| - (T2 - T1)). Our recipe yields 0.1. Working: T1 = 2.0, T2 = 2.7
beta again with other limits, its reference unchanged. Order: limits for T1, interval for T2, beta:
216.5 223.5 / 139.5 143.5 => 1.0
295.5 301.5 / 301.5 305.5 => 0.7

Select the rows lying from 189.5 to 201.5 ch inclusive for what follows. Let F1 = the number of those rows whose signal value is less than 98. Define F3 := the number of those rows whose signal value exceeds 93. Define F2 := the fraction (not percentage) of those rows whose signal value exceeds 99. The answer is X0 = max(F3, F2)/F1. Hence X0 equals 0.1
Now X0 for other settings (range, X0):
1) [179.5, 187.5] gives 7.0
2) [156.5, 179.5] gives 1.9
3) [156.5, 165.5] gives 0.3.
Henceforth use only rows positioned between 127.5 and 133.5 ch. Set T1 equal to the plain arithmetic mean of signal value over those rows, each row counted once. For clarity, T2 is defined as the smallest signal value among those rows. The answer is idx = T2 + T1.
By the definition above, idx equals 155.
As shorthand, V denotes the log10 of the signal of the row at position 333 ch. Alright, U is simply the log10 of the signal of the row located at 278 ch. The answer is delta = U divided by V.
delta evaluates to 1.01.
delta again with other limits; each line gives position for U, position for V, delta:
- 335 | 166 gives 1.00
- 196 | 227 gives 1.02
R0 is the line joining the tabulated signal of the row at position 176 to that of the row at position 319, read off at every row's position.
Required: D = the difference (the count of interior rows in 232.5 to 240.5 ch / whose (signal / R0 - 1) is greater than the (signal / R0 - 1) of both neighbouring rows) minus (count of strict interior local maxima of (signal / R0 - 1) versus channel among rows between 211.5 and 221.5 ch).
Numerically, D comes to -1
